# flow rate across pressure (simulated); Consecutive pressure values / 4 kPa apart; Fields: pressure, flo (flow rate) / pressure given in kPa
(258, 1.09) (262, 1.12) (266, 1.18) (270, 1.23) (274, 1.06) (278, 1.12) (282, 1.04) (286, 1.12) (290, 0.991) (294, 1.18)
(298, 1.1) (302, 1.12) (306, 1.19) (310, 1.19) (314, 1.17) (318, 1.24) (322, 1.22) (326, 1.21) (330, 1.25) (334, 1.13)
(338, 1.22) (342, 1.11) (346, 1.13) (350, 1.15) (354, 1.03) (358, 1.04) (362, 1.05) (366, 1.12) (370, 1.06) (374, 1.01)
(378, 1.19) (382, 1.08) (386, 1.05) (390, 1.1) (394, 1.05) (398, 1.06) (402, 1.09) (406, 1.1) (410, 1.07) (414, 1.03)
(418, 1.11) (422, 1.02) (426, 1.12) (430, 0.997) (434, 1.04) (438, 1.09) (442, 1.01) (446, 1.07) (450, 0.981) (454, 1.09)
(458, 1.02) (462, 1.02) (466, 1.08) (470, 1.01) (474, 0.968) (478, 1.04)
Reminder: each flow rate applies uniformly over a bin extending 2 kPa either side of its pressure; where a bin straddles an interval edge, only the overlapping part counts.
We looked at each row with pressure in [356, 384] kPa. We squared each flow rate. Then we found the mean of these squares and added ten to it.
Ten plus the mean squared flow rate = 11.17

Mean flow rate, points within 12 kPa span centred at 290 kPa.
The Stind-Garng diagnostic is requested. 1.10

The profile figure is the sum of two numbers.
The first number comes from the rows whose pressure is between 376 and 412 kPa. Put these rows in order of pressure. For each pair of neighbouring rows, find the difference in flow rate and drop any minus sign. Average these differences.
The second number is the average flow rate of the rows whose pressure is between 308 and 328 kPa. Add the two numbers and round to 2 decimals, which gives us 1.25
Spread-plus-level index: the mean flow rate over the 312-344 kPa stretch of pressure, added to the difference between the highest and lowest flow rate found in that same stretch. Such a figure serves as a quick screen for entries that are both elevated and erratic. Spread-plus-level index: 1.33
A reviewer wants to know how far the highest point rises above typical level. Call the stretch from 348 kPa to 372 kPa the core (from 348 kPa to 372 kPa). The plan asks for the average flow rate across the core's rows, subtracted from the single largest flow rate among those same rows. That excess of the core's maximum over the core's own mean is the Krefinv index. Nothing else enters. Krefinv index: 0.075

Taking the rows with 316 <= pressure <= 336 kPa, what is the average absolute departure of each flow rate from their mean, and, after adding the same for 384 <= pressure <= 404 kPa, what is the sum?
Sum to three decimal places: 0.052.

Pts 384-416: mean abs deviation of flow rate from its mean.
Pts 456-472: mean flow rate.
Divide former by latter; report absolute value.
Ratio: 0.021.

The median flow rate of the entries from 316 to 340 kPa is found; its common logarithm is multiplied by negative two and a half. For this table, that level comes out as -0.22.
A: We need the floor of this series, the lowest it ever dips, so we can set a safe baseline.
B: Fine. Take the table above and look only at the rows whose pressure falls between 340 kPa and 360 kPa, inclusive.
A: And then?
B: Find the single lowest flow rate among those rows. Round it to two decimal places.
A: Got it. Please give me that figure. 1.03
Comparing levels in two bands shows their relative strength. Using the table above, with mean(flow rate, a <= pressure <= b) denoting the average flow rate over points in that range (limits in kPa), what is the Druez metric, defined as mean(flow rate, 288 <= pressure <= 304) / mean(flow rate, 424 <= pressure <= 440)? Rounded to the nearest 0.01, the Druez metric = 1.03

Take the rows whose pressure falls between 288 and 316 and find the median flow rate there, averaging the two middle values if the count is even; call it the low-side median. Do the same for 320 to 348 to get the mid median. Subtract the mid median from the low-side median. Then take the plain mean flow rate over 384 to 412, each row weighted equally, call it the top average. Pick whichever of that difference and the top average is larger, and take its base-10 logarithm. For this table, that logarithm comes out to 0.031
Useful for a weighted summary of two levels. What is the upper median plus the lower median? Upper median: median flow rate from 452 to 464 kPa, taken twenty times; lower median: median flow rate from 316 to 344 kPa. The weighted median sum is 21.6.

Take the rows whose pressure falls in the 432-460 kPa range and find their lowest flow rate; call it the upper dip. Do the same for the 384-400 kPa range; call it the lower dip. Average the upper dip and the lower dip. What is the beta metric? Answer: 1.02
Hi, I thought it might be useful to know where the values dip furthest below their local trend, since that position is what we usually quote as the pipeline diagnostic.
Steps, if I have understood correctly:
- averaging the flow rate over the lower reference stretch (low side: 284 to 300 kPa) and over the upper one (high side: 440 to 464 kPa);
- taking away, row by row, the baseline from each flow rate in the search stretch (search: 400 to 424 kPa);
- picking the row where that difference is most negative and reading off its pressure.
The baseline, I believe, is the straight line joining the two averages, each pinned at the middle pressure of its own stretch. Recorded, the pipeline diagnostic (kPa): 422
